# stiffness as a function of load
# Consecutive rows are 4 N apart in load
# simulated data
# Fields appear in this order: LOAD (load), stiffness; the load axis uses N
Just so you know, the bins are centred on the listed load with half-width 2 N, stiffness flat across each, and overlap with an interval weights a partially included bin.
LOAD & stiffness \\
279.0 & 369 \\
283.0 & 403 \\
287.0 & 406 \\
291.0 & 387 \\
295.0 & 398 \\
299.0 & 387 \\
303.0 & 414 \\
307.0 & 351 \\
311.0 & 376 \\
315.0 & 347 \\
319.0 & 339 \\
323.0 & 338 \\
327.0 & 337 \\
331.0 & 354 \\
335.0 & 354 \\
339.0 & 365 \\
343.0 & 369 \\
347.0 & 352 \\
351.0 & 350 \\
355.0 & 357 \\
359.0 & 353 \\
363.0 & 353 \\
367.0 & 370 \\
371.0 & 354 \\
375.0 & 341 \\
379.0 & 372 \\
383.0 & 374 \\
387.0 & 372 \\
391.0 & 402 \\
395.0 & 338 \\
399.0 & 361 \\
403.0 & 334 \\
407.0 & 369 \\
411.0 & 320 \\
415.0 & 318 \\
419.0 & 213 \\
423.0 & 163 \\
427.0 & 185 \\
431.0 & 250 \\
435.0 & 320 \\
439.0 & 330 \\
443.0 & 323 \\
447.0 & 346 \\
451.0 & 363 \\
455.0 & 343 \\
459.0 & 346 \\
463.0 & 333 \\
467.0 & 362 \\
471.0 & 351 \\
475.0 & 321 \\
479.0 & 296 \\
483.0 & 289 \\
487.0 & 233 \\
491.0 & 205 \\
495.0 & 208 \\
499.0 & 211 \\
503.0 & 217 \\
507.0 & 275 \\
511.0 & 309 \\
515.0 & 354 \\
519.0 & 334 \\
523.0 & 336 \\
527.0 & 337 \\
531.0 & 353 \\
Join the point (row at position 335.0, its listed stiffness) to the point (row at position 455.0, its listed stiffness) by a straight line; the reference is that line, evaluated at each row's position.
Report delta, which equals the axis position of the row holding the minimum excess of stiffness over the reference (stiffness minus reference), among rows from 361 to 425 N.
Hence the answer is 423.0 N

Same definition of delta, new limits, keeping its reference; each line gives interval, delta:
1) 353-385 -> 375.0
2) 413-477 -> 423.0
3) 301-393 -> 327.0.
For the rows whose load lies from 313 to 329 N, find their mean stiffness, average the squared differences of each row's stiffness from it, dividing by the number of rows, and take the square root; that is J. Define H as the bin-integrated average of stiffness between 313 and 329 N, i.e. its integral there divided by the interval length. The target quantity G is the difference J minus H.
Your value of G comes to -336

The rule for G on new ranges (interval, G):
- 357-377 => -345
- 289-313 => -366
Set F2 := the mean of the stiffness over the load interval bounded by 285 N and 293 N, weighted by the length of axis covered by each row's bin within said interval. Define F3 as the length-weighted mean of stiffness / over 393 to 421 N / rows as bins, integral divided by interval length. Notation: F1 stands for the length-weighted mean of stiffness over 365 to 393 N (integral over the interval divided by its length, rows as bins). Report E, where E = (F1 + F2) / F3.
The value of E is 2.4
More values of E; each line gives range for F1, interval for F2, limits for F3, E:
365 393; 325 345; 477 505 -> 3.1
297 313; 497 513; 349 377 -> 1.8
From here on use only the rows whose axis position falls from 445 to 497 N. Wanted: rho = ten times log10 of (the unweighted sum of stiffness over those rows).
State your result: 36.0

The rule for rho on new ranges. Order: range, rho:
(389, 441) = 35.9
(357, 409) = 36.7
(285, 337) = 36.8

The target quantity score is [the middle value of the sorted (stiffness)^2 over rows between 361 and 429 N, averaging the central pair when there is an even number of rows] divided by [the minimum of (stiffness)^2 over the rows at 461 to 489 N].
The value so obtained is 2.30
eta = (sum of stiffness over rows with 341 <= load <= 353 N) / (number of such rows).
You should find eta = 357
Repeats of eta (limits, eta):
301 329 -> 357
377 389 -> 373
